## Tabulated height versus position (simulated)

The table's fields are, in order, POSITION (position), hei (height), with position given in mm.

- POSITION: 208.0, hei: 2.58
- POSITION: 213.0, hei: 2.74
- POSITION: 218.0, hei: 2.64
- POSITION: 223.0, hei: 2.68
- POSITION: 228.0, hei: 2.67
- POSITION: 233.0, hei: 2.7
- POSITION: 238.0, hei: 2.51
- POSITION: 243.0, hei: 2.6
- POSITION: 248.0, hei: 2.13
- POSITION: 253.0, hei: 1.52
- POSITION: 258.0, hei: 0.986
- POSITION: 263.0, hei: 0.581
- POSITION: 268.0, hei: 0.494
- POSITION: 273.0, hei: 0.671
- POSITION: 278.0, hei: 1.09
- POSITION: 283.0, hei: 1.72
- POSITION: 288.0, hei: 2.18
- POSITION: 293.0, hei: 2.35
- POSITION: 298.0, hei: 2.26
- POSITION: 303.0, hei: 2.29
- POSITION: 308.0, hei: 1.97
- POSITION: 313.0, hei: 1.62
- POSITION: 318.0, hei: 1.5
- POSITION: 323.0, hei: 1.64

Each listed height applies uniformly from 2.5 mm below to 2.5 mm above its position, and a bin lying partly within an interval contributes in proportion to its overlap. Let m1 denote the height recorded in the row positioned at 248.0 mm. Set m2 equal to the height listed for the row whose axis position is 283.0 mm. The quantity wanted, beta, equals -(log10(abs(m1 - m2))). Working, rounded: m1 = 2.13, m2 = 1.72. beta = 0.4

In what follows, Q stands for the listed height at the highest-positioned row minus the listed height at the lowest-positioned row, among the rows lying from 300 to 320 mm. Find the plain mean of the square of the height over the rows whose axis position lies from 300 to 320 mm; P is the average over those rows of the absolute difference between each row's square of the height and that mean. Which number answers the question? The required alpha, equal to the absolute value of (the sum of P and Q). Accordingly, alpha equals 0.3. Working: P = 1.1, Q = -0.8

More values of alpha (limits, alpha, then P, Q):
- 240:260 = 0.4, 2.0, -1.6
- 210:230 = 0.1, 0.2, -0.1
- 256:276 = 0.1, 0.2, -0.3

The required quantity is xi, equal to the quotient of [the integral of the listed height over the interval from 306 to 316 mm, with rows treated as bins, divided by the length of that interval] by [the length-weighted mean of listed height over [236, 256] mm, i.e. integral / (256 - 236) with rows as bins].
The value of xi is 0.8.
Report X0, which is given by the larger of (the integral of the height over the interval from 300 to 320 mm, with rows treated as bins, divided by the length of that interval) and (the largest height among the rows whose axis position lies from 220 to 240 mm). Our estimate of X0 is 2.70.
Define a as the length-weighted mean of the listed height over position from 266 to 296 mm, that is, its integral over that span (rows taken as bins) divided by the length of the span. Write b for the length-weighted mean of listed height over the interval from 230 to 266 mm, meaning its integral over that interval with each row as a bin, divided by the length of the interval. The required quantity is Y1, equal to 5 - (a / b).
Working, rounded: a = 1.4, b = 1.85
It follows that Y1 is 4.2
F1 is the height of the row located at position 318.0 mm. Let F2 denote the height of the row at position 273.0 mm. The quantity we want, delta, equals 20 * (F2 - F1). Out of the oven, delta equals -17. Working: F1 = 1.5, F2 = 0.671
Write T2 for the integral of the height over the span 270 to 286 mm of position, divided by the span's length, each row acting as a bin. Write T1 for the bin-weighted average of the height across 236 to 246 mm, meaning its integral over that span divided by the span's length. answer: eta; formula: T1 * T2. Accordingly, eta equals 3.0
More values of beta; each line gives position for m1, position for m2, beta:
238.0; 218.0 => 0.9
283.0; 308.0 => 0.6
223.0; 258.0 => -0.2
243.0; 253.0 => 0.0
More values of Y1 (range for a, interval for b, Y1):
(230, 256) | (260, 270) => 1.0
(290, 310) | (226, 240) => 4.2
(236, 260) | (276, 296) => 3.9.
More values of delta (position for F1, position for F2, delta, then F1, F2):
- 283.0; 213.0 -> 20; 1.72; 2.74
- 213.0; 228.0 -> -1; 2.74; 2.67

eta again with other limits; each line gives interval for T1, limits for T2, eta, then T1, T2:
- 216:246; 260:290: 2.9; 2.62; 1.10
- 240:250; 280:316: 4.9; 2.38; 2.03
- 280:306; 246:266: 2.7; 2.14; 1.26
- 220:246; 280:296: 5.4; 2.62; 2.06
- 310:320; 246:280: 1.7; 1.58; 1.05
